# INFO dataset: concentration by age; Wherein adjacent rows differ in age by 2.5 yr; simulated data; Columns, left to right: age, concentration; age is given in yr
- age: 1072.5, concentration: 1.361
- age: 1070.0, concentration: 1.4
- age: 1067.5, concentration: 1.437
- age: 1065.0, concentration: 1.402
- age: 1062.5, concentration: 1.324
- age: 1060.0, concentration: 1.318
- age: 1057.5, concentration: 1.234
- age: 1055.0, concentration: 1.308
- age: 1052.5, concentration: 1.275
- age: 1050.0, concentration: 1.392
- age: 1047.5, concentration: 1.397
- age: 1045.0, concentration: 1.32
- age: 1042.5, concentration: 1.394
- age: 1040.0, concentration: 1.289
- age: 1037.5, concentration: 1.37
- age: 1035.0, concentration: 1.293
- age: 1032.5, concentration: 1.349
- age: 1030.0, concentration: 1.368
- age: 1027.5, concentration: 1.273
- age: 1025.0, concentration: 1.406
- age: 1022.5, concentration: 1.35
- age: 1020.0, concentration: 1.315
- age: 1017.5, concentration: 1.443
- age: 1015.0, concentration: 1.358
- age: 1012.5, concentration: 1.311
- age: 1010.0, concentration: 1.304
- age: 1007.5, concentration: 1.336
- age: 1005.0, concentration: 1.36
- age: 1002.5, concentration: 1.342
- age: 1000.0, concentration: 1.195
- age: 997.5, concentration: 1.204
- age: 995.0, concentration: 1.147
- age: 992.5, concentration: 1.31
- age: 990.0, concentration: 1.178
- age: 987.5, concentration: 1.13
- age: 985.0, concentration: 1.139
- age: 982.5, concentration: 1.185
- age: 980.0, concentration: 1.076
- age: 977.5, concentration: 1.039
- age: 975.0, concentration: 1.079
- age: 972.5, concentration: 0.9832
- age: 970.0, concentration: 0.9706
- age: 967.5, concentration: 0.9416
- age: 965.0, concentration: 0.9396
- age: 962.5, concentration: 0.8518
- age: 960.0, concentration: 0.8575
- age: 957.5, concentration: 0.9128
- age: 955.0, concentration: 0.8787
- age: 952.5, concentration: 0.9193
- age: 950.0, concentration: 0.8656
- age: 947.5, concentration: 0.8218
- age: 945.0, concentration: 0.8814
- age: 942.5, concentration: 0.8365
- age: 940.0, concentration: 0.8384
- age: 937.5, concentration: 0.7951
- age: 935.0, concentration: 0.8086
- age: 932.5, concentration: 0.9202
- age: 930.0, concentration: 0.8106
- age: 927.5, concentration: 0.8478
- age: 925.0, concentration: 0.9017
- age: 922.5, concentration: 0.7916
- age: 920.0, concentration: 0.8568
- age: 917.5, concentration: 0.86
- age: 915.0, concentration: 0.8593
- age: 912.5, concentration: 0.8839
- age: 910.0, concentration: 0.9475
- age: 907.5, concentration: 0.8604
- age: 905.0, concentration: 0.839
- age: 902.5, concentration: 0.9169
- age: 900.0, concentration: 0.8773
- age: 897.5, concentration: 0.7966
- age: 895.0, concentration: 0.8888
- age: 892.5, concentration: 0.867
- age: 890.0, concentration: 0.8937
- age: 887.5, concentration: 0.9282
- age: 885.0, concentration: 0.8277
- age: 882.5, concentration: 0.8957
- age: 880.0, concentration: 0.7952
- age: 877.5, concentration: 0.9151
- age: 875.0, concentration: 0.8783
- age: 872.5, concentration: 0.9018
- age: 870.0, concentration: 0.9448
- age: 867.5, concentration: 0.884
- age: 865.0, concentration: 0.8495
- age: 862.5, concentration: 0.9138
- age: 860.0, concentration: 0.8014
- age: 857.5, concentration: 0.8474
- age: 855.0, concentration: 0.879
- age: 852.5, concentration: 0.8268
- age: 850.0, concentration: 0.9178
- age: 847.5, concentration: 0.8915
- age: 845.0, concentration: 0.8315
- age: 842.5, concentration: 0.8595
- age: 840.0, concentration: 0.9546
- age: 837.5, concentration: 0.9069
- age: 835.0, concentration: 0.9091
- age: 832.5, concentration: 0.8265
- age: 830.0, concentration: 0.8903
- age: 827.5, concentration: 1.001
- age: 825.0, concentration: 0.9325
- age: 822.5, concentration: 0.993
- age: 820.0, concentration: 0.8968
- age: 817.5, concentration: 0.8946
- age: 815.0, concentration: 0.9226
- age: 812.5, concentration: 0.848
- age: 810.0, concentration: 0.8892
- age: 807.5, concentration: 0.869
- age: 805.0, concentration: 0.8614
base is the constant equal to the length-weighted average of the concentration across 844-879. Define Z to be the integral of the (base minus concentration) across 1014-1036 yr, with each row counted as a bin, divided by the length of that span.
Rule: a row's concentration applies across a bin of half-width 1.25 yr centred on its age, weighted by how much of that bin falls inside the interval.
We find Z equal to -0.474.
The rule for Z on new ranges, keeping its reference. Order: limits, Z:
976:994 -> -0.273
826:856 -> -0.015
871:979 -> -0.007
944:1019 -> -0.223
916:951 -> 0.032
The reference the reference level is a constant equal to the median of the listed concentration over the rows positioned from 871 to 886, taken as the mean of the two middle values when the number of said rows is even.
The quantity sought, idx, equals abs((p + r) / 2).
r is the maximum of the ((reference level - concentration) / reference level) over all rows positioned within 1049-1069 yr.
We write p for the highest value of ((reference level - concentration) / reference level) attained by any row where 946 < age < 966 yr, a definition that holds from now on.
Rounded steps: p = 0.07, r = -0.39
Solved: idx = 0.16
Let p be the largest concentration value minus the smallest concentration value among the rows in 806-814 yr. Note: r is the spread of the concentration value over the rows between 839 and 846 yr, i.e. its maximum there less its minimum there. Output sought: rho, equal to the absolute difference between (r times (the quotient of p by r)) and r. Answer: 0.08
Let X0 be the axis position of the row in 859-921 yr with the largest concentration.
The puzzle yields 910.0 yr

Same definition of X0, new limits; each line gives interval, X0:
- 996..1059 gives 1017.5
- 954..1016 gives 1005.0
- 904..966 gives 910.0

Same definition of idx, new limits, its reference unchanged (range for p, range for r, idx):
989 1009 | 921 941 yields 0.09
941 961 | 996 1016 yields 0.14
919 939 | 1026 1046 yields 0.16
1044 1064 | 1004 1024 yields 0.43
